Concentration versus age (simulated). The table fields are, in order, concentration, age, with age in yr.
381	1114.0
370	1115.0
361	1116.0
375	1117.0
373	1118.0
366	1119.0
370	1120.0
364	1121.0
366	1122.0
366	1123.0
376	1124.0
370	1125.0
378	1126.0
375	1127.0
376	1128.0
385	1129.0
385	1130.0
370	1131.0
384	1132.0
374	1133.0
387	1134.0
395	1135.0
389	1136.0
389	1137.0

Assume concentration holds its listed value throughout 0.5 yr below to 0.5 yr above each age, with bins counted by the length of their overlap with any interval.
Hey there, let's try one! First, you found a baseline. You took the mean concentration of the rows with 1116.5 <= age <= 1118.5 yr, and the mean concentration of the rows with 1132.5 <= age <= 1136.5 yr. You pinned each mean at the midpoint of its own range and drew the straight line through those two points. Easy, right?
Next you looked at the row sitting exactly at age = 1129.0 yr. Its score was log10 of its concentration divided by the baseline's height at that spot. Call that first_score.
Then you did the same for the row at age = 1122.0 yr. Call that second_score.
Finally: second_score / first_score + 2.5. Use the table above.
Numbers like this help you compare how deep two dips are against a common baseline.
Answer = -1.8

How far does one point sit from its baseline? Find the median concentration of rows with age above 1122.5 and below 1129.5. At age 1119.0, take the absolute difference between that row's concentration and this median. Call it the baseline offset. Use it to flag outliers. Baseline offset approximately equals 10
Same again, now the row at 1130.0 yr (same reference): 9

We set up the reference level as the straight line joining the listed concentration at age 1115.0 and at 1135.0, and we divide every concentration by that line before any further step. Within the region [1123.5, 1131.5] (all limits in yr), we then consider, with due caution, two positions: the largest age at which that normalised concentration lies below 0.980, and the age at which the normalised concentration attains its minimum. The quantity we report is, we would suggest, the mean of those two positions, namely 1131.0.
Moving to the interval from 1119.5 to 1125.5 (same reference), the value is 1124.0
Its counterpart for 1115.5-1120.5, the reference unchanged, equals 1117.5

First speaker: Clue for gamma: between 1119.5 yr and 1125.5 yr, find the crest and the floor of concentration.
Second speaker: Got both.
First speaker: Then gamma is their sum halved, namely 370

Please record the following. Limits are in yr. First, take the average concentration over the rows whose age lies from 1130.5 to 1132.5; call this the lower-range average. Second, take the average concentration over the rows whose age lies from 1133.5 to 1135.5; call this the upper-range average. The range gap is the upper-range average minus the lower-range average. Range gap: 14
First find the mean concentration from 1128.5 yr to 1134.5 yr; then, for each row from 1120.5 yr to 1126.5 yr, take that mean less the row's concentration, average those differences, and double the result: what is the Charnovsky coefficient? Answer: 22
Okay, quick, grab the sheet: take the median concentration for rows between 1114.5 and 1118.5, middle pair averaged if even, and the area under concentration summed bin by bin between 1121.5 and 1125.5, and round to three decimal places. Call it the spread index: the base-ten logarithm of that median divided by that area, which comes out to -0.600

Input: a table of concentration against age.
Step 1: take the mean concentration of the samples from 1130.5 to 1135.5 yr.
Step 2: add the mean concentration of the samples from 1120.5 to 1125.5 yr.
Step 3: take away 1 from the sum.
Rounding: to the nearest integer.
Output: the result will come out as 749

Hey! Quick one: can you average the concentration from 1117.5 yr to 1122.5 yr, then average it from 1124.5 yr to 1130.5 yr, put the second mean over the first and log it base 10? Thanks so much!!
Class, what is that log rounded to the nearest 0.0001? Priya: 0.0121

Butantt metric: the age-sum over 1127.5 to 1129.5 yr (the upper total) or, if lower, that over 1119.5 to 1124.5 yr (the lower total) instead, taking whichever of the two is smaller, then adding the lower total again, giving 2603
